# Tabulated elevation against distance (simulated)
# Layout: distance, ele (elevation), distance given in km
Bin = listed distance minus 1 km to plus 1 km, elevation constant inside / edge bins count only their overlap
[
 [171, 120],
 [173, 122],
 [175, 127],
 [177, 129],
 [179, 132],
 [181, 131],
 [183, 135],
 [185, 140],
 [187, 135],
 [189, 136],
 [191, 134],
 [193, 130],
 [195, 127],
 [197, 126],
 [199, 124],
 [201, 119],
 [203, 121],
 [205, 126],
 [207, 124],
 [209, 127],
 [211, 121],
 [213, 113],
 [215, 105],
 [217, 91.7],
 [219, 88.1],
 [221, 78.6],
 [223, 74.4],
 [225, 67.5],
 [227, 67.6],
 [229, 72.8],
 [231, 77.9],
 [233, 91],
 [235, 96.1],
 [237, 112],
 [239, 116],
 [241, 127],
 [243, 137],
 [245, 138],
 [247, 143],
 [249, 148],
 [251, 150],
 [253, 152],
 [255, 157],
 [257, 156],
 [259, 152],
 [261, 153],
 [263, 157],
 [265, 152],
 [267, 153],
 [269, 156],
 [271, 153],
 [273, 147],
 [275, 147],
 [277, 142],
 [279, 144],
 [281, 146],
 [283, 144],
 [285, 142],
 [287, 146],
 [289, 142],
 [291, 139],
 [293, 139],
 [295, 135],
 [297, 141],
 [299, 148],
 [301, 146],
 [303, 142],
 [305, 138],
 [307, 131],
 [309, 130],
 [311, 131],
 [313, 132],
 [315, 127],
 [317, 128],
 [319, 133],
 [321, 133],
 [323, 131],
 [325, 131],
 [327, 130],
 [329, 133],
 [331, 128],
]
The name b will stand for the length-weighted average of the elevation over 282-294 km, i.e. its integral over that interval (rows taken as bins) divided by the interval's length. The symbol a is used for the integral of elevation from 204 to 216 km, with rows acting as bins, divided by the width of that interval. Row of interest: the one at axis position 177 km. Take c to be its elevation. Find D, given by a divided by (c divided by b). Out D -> 131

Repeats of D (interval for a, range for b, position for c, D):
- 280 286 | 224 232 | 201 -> 86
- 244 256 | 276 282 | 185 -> 152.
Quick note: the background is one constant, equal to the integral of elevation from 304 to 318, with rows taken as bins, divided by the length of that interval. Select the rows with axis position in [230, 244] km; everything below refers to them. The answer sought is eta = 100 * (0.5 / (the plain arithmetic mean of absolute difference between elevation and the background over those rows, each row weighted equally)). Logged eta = 2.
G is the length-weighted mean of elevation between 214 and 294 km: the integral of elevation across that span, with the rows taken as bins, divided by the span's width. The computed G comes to 128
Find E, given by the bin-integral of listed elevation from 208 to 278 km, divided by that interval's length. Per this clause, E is 123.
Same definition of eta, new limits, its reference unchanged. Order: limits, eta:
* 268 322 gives 5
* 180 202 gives 10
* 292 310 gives 6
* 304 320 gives 22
